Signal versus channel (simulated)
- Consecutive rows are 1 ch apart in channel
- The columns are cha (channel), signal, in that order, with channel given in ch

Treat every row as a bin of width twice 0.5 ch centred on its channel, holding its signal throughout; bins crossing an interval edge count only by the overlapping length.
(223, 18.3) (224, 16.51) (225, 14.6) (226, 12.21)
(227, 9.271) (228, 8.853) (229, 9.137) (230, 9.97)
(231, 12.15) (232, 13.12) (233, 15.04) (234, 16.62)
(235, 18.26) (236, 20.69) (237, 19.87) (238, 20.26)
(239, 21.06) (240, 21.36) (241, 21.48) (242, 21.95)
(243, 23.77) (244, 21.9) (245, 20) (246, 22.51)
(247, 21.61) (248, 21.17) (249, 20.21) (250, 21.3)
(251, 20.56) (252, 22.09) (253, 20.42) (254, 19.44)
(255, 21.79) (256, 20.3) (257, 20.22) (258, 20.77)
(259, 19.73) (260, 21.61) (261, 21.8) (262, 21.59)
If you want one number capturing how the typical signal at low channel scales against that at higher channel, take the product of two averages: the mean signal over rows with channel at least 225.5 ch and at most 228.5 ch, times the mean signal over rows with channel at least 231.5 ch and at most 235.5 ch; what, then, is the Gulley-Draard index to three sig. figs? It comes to 159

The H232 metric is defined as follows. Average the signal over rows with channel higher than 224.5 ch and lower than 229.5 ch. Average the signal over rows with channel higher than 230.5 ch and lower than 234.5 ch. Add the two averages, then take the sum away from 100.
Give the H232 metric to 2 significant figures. 75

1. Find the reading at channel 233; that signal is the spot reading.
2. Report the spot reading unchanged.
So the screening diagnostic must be 15.04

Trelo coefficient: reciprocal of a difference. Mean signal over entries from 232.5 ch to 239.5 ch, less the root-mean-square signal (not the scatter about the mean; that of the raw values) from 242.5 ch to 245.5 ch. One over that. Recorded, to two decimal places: -0.32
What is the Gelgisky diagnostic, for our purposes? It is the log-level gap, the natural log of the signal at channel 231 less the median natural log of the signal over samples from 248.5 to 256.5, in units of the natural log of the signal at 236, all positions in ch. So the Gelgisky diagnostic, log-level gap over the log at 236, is -0.17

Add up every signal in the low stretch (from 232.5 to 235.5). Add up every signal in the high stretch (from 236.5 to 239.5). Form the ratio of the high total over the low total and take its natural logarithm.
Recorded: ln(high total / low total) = 0.20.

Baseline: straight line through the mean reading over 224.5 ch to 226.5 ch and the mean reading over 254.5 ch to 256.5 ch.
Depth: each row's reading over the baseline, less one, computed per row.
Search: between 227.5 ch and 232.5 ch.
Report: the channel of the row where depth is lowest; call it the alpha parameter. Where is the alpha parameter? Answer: 228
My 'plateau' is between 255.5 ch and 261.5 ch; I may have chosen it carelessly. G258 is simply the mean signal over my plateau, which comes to 20.7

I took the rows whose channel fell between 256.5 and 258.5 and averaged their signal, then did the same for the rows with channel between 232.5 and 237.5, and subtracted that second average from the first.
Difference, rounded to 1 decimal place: 2.4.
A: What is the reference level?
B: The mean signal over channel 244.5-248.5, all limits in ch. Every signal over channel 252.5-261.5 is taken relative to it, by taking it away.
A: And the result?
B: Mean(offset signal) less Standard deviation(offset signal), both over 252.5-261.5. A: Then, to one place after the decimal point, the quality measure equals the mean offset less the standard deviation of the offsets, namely -1.5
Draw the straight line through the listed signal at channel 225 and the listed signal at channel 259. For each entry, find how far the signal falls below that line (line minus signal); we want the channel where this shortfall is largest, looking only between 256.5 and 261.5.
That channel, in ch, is 259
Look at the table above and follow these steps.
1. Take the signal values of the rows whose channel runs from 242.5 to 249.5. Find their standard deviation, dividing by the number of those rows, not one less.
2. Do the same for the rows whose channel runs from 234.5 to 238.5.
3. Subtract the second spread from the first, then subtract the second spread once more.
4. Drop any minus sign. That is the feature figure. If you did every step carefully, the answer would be 1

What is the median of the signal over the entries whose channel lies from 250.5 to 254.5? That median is 20.5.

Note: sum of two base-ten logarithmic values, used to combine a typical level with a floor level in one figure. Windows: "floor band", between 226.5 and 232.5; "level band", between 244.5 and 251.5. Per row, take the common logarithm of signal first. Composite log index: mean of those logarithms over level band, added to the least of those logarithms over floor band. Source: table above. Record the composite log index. 2.27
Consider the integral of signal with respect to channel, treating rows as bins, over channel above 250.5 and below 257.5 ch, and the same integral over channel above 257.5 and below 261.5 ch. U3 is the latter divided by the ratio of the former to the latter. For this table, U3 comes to 49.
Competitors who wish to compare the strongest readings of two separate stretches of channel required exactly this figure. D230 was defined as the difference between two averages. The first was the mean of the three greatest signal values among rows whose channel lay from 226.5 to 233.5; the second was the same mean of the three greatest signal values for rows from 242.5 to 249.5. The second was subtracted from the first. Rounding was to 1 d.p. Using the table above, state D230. -9.3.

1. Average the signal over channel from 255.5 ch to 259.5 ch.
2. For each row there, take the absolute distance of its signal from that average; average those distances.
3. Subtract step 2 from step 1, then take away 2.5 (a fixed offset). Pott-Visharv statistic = 17.5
